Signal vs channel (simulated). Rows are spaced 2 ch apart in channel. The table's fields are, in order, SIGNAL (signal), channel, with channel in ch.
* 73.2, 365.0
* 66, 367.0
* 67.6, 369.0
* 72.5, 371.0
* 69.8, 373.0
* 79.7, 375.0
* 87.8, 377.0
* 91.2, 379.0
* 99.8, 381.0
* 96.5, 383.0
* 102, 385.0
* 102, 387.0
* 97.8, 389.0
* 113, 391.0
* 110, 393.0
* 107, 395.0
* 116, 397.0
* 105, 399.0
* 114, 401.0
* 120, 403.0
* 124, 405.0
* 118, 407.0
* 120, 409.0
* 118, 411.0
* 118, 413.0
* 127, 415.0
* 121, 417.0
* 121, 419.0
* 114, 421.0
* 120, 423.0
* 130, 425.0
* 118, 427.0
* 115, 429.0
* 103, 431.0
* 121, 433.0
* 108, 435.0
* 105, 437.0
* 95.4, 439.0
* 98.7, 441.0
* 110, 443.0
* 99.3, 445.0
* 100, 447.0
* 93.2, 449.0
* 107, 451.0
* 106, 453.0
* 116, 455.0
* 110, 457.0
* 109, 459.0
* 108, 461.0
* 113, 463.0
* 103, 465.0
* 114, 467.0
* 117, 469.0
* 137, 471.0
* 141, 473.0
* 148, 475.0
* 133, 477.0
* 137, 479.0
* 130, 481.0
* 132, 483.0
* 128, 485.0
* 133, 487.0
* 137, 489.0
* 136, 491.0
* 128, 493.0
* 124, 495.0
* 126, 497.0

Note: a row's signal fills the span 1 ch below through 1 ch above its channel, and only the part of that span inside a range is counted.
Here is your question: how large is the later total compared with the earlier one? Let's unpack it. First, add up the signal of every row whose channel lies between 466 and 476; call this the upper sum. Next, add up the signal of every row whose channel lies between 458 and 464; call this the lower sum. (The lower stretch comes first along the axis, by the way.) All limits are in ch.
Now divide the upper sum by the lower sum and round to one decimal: 2.0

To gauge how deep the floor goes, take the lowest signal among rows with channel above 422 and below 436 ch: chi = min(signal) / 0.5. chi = 206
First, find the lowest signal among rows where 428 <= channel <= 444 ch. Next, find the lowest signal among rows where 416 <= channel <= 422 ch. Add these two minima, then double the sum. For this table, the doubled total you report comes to 419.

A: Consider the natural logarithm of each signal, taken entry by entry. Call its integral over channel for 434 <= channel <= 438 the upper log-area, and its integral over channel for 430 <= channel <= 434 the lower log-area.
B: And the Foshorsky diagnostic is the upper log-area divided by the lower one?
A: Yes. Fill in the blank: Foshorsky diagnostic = 0.99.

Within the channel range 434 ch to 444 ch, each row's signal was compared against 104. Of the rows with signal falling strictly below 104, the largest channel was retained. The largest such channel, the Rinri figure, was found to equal 441.0 ch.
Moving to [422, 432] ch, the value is 431.0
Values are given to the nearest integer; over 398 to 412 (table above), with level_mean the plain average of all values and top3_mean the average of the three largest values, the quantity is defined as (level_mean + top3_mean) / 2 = 119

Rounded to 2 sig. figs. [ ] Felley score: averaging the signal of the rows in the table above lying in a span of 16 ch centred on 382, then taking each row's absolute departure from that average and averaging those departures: 6.3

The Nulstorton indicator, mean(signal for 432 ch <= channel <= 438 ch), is 111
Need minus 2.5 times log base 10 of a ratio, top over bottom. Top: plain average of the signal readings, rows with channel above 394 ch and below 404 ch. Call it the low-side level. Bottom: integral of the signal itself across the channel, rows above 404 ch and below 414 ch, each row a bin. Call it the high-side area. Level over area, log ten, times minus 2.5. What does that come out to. 2.57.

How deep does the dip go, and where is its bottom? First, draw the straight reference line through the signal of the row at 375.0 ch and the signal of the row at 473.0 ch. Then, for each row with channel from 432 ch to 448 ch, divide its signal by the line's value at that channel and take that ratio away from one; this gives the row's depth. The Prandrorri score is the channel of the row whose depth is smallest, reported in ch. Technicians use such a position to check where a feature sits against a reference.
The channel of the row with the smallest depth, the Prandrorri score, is 433.0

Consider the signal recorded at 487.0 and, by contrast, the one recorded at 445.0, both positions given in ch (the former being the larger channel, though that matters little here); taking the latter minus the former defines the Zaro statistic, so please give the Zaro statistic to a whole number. -34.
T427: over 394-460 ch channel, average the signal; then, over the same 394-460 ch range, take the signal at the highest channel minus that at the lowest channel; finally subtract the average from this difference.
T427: -110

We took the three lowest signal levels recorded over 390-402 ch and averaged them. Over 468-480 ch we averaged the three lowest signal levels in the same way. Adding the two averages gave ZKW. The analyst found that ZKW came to 236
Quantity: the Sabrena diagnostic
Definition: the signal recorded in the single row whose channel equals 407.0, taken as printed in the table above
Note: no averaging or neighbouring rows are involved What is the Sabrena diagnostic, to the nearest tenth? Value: 118.0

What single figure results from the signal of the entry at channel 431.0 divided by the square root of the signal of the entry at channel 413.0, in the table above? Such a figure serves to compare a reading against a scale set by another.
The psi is 9.5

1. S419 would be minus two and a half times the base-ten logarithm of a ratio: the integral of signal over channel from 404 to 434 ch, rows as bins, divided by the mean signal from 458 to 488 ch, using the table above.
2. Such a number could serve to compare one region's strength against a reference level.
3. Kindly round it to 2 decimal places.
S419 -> -3.64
